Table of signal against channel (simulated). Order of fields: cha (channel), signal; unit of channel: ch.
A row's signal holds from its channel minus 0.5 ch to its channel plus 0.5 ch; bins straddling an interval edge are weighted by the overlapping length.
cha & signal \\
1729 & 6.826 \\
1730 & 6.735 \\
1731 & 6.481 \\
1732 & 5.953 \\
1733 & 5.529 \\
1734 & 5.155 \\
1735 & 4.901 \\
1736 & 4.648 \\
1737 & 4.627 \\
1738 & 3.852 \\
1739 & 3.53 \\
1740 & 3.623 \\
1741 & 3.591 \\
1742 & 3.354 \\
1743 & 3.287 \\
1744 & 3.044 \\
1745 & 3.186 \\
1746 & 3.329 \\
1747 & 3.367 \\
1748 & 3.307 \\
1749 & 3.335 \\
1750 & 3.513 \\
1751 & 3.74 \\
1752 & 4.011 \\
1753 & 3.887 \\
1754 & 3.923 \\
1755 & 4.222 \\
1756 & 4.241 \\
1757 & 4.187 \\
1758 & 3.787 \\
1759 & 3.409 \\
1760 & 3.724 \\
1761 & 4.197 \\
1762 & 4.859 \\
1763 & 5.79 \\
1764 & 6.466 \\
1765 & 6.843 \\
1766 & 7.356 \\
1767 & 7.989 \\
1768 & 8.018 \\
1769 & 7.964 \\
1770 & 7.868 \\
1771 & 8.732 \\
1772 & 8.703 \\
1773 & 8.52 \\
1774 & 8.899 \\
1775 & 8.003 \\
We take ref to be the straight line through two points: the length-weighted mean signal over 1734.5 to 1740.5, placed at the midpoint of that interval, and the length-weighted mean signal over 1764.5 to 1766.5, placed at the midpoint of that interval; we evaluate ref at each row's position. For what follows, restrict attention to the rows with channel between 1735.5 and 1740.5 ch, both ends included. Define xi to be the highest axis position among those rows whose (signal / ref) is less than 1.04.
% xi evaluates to 1740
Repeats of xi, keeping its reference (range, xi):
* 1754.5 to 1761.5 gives 1761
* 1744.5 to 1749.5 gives 1749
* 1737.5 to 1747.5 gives 1747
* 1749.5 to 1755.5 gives 1755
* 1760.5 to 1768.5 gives 1766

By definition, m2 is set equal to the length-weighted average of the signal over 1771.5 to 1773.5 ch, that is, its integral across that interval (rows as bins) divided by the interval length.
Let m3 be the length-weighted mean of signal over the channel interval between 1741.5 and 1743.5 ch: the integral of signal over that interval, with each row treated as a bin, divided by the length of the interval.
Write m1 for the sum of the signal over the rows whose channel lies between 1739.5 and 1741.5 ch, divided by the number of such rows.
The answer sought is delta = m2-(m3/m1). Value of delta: 8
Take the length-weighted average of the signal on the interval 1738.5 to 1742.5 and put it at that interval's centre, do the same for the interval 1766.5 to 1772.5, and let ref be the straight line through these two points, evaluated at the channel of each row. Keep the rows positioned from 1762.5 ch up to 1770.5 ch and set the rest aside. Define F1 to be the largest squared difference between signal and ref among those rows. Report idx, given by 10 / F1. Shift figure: 5.3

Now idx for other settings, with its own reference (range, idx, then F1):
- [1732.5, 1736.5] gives 1.0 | 10.3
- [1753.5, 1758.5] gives 1.5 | 6.6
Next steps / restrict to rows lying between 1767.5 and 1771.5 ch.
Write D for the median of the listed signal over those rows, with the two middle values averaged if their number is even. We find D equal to 8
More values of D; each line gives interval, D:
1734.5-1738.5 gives 5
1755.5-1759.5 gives 4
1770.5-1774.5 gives 9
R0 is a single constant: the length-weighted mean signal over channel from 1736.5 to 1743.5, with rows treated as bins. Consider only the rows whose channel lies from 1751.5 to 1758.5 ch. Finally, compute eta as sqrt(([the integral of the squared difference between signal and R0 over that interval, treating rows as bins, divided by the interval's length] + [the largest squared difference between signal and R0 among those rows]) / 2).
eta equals 0.5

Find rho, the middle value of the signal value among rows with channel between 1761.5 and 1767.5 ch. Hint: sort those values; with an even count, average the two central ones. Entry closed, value 6.7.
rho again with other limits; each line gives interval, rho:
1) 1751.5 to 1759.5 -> 4.0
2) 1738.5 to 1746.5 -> 3.3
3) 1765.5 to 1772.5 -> 8.0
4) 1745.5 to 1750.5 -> 3.3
